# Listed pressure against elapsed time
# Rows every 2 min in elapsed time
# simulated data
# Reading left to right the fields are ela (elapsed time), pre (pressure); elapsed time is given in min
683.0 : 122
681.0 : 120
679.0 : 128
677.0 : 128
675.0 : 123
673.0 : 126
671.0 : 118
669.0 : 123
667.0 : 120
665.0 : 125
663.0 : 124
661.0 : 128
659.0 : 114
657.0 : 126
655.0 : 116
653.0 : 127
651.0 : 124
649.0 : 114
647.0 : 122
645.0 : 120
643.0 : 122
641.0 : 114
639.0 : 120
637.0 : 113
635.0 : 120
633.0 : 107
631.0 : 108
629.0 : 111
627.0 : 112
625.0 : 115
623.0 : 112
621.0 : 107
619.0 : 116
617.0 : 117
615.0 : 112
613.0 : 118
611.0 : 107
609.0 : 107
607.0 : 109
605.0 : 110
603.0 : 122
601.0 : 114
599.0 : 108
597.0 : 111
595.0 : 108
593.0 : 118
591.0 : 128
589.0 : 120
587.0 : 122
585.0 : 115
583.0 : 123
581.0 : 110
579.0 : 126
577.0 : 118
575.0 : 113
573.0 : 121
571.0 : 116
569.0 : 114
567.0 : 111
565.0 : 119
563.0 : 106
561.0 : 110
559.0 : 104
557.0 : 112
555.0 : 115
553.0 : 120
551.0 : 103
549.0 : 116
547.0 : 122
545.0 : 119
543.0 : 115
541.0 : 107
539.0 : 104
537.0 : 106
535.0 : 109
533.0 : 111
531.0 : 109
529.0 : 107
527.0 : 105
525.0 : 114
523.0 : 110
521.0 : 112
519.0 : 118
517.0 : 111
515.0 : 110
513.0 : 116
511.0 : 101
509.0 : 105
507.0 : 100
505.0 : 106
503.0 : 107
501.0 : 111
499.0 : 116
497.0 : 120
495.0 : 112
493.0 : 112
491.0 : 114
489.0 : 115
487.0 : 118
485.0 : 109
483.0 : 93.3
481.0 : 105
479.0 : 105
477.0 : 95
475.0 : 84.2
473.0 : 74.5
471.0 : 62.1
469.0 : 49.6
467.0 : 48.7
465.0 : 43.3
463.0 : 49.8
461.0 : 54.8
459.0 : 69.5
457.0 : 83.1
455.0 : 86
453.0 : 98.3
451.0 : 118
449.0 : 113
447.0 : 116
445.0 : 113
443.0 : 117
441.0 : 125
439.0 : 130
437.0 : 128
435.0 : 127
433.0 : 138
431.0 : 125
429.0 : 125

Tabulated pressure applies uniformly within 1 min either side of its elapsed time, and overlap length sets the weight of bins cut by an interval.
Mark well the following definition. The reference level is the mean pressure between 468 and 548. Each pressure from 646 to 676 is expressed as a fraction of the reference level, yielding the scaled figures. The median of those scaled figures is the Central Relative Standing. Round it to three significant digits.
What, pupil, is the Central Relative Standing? 1.17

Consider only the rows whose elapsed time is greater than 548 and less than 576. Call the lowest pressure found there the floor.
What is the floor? 103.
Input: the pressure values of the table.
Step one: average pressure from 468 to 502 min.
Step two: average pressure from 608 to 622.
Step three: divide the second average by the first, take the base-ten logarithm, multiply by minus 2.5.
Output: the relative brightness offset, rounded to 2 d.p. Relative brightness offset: -0.13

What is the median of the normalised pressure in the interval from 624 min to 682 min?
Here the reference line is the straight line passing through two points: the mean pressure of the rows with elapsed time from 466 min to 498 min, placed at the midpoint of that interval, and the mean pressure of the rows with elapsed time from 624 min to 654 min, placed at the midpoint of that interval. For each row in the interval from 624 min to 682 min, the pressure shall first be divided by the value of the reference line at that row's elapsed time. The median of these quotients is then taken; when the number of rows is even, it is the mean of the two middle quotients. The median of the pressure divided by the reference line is 1.02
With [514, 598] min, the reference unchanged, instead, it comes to 1.09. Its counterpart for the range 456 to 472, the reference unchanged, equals 0.57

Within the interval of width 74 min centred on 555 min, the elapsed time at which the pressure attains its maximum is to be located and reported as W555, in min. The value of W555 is 591.0 min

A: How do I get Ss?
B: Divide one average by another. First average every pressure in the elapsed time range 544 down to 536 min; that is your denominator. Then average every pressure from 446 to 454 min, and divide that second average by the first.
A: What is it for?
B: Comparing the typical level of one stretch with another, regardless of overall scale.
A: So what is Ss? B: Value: 1.03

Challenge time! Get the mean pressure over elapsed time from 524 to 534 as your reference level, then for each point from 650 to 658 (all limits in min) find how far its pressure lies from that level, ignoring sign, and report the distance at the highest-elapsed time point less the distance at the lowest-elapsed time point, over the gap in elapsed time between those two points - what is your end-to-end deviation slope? 0.33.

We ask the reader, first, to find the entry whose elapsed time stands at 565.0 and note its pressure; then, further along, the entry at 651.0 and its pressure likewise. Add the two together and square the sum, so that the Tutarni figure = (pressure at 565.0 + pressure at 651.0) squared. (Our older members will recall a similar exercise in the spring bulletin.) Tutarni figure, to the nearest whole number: 59049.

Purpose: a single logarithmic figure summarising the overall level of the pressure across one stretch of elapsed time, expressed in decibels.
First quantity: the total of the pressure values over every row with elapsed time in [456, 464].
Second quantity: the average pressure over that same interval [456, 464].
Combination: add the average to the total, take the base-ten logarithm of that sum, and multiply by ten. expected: 25.1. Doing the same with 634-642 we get 27.7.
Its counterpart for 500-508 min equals 27.2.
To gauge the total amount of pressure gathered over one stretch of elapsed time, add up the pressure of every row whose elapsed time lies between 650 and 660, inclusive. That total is 607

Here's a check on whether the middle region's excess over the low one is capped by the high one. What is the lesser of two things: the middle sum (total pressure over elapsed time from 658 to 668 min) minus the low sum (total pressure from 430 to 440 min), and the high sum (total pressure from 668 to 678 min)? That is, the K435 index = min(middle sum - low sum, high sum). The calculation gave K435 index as -37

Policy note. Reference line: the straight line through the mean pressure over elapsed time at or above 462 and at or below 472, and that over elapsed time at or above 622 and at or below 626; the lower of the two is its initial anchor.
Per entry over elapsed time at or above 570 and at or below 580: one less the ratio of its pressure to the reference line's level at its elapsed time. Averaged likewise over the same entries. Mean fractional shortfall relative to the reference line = -0.27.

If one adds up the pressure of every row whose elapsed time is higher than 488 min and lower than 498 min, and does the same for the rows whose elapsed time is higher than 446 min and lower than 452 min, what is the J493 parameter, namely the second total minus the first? -226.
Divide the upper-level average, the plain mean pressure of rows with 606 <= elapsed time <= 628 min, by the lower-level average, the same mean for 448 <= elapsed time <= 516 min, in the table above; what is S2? 1.19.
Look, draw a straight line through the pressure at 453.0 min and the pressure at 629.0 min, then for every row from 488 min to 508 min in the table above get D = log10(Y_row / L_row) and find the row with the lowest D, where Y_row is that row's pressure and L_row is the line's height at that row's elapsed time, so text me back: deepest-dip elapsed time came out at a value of 507.0 min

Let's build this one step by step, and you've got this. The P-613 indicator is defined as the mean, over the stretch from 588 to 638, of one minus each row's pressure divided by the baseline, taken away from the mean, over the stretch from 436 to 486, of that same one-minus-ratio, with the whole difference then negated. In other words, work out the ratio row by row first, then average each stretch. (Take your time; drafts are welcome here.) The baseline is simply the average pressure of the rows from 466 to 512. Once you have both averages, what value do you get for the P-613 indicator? -0.23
